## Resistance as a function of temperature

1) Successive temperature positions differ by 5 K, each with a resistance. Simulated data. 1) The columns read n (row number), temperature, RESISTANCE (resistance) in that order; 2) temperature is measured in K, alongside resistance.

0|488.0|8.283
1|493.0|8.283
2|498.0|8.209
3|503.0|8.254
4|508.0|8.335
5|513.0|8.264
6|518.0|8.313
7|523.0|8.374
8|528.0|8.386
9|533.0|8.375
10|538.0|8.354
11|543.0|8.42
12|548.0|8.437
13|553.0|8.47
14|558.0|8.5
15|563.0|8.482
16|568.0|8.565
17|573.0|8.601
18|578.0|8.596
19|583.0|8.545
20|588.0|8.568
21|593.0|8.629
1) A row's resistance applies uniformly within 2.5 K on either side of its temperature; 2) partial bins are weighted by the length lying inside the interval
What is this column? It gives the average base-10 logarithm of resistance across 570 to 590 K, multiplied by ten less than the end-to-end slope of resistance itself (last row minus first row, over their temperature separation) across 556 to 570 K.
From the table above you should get -9.33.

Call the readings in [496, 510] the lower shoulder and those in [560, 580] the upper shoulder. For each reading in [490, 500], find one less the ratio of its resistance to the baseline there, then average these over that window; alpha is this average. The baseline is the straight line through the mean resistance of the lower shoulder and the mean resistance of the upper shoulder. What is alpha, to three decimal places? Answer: -0.002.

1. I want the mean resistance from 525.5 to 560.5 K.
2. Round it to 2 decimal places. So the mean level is 8.42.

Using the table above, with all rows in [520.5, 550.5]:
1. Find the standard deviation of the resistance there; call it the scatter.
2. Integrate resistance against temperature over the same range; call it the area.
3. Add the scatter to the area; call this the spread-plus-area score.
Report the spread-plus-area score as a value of 252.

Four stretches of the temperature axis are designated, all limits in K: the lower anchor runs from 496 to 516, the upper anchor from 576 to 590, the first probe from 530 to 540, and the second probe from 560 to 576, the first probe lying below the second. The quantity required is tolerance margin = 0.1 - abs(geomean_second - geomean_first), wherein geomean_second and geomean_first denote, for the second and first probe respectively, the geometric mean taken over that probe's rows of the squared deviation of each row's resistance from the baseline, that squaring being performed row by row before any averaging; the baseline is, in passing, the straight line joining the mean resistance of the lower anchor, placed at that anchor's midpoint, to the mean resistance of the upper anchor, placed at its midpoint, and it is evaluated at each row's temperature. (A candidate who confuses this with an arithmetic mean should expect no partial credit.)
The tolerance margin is 0.0990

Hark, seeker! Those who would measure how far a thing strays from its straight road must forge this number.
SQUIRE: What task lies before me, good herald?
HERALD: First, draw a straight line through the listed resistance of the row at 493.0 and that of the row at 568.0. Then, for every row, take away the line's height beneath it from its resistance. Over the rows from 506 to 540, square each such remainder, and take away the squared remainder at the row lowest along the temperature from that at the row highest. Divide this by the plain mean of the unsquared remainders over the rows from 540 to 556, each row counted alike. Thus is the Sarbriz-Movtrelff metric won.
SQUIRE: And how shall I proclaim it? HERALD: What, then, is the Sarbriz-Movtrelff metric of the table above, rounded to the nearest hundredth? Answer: -0.20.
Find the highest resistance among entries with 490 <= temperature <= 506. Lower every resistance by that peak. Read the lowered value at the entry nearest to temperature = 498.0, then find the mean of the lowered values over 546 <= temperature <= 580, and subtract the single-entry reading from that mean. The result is 0.31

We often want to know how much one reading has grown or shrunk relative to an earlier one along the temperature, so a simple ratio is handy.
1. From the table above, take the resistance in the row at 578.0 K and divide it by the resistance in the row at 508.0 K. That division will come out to 1.031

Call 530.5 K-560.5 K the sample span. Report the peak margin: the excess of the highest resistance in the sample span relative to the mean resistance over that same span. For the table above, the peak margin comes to 0.07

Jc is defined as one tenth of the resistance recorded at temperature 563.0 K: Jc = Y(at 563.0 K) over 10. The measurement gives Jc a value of 0.848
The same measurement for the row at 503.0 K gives 0.825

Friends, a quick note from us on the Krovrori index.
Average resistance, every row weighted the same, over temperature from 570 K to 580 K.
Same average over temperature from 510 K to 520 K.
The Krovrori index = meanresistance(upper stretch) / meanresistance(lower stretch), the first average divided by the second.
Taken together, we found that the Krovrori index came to 1.04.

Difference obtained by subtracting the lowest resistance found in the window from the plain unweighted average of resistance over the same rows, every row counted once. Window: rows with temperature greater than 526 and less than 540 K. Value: 0.018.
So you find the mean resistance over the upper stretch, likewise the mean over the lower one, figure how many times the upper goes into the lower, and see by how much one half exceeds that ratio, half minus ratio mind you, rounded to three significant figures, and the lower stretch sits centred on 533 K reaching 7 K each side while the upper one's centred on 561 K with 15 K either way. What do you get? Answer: -0.484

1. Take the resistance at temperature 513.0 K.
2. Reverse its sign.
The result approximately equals -8.26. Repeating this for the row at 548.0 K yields -8.44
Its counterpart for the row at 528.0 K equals -8.39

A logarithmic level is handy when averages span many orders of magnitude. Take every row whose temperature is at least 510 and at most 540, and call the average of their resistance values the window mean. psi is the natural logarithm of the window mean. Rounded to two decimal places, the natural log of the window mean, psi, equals 2.12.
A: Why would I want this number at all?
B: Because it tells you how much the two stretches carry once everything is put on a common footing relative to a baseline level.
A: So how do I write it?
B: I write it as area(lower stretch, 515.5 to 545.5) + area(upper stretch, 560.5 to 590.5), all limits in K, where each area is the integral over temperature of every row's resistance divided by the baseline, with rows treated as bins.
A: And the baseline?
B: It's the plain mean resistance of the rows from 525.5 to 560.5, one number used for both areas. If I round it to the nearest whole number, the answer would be 60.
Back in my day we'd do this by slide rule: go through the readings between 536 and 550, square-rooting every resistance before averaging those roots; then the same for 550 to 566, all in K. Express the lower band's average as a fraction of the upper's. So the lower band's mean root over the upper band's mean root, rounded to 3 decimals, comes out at 0.995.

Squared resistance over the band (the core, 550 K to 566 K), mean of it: 72.0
